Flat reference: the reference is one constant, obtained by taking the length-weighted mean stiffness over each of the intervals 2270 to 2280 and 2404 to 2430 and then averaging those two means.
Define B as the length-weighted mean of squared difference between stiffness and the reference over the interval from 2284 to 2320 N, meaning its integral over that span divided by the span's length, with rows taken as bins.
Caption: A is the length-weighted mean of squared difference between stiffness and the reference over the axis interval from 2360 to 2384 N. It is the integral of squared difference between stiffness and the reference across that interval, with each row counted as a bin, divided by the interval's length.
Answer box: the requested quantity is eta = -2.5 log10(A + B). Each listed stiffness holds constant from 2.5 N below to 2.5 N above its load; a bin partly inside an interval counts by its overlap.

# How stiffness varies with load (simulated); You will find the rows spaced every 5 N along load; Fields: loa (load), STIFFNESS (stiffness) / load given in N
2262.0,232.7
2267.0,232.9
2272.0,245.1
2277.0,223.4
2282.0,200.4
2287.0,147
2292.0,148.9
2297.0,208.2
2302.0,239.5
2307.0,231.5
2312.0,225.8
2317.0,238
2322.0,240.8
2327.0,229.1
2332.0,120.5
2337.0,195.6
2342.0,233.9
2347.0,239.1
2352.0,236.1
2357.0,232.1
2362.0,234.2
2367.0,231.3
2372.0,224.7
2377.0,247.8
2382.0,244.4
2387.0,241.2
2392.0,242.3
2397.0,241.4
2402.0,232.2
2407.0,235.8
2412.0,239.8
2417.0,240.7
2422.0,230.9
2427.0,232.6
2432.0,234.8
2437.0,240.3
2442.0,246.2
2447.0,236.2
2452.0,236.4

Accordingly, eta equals -8.4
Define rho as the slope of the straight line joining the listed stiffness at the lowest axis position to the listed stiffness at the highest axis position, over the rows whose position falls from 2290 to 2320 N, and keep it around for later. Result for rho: 3.6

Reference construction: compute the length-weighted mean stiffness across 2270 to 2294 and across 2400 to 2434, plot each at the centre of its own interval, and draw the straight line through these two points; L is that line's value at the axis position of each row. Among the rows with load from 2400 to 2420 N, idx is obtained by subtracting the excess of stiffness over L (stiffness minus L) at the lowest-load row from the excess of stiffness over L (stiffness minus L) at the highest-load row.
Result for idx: 4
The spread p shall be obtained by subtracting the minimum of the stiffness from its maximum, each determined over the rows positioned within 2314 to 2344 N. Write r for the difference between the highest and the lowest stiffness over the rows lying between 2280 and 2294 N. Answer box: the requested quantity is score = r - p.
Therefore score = -67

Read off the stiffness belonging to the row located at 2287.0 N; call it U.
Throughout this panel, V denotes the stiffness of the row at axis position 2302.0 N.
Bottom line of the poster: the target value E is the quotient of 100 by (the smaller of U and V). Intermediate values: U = 147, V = 239.5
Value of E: 0.680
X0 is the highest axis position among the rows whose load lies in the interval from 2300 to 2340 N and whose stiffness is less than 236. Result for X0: 2337.0 N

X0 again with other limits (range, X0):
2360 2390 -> 2372.0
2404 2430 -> 2427.0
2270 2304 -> 2297.0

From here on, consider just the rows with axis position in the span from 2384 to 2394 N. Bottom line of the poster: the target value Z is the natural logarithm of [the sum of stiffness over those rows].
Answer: 6.2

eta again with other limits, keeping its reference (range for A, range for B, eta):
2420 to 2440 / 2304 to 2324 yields -4.2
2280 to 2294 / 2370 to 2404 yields -9.3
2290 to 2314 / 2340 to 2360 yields -8.0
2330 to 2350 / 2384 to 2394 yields -8.8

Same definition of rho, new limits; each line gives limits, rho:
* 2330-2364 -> 3.8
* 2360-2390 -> 0.3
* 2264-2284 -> -2.2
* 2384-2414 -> -0.1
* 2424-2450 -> 0.2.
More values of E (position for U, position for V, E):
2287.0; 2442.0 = 0.680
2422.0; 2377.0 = 0.433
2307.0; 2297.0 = 0.480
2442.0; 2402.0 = 0.431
